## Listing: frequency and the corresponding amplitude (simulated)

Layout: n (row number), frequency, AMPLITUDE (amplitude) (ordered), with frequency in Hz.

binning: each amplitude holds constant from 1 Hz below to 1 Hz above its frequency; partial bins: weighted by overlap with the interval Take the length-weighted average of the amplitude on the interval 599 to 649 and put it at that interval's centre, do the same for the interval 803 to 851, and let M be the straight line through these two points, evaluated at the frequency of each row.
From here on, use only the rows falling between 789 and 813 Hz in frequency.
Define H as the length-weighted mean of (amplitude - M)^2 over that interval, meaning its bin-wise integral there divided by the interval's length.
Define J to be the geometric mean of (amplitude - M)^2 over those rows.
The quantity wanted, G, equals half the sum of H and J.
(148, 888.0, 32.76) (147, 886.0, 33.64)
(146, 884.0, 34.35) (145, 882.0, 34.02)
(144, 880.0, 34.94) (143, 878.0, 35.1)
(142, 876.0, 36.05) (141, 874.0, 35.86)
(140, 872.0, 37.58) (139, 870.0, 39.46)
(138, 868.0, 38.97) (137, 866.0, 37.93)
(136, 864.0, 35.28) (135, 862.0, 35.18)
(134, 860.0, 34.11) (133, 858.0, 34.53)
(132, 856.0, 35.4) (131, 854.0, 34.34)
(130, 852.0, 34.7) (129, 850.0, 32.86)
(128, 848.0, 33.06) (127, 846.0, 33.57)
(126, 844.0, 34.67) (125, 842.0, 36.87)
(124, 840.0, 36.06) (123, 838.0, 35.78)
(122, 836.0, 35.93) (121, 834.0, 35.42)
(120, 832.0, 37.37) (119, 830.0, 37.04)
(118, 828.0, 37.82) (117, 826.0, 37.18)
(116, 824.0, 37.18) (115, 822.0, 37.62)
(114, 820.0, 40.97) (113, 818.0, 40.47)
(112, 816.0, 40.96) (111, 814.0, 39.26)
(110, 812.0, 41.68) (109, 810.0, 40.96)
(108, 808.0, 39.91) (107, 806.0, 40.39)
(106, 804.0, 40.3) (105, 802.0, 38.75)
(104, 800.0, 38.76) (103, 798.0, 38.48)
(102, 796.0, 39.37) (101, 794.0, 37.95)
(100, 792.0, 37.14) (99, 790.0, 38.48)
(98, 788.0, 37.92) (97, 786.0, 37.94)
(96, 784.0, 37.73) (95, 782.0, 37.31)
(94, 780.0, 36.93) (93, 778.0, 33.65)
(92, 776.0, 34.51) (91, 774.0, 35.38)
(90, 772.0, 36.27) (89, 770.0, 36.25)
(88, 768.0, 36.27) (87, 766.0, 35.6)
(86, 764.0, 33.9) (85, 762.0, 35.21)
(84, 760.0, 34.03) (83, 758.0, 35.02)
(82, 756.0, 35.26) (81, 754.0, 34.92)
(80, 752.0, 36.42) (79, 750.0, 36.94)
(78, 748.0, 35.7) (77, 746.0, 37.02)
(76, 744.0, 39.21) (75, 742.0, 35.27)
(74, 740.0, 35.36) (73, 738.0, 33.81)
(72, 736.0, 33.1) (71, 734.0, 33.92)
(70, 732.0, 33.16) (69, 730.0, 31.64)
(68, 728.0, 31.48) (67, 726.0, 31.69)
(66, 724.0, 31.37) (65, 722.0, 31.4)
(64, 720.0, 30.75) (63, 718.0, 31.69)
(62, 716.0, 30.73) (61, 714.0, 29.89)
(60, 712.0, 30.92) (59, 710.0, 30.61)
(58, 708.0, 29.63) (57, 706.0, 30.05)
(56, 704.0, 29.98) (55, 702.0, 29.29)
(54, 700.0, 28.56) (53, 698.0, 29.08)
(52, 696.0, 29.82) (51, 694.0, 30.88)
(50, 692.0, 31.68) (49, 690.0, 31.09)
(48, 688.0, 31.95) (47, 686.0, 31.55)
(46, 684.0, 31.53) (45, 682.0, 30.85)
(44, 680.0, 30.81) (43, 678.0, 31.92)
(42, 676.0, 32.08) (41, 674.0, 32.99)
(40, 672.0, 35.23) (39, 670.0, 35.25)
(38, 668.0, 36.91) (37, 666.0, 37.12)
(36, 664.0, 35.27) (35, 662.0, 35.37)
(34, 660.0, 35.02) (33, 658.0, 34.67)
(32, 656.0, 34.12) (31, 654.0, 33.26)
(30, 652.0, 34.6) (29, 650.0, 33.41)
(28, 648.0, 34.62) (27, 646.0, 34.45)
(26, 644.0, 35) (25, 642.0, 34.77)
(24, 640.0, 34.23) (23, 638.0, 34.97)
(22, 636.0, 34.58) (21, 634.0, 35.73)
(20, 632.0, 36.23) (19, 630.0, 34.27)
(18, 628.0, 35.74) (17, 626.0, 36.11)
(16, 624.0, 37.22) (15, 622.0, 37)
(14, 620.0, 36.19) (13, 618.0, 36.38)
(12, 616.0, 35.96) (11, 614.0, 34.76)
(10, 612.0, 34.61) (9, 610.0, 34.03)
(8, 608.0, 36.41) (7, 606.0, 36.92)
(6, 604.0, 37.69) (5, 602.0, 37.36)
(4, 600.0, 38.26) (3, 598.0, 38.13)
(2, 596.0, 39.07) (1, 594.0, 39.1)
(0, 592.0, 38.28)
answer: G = 4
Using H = 5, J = 2.3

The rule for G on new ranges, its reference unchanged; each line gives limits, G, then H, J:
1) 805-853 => 5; 8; 2.2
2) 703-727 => 34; 35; 34.0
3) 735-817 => 3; 4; 1.4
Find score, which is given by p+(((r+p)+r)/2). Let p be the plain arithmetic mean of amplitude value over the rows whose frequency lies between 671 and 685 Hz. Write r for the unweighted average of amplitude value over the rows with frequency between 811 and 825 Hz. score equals 88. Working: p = 32.2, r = 40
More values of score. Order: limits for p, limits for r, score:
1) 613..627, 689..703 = 84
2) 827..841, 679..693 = 86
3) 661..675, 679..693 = 85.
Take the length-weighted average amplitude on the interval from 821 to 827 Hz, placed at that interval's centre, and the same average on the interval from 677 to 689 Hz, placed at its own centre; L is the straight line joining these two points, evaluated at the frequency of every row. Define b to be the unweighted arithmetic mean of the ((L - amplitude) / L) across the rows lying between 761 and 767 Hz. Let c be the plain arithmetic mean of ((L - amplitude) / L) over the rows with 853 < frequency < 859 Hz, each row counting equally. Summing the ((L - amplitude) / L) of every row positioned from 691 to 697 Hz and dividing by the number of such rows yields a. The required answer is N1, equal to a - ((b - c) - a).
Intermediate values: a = 0.03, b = 0.00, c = 0.10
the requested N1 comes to 0.17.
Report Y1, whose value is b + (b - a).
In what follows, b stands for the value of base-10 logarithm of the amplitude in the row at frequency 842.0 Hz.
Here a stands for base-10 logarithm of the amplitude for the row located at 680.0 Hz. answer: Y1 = 1.64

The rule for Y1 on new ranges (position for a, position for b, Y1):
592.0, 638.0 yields 1.50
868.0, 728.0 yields 1.41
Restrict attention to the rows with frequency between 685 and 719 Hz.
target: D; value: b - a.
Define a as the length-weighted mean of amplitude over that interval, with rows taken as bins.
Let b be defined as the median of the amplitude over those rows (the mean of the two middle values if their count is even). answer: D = 0.2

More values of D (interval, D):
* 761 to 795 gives -0.1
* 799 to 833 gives 0.0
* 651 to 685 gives 0.7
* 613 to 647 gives 0.2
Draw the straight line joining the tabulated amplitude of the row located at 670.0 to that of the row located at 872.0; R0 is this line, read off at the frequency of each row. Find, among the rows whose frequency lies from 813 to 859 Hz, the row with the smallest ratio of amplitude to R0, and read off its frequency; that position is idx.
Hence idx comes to 850.0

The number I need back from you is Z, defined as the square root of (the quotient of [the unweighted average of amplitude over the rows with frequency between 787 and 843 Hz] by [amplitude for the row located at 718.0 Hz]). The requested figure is 1.10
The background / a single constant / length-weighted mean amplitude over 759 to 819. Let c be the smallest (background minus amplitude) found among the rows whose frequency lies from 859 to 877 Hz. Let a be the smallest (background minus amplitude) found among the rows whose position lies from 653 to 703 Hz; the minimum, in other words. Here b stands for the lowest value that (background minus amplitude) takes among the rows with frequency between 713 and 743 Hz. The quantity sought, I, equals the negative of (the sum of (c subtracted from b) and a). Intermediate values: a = 1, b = 2.37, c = -1.7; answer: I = -5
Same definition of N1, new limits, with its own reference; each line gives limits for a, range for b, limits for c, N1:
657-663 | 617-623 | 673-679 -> -0.07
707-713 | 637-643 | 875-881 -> 0.41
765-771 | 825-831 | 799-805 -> -0.14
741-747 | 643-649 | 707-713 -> 0.04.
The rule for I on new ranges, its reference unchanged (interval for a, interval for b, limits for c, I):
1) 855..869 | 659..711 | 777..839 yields -3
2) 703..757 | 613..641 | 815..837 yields -2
